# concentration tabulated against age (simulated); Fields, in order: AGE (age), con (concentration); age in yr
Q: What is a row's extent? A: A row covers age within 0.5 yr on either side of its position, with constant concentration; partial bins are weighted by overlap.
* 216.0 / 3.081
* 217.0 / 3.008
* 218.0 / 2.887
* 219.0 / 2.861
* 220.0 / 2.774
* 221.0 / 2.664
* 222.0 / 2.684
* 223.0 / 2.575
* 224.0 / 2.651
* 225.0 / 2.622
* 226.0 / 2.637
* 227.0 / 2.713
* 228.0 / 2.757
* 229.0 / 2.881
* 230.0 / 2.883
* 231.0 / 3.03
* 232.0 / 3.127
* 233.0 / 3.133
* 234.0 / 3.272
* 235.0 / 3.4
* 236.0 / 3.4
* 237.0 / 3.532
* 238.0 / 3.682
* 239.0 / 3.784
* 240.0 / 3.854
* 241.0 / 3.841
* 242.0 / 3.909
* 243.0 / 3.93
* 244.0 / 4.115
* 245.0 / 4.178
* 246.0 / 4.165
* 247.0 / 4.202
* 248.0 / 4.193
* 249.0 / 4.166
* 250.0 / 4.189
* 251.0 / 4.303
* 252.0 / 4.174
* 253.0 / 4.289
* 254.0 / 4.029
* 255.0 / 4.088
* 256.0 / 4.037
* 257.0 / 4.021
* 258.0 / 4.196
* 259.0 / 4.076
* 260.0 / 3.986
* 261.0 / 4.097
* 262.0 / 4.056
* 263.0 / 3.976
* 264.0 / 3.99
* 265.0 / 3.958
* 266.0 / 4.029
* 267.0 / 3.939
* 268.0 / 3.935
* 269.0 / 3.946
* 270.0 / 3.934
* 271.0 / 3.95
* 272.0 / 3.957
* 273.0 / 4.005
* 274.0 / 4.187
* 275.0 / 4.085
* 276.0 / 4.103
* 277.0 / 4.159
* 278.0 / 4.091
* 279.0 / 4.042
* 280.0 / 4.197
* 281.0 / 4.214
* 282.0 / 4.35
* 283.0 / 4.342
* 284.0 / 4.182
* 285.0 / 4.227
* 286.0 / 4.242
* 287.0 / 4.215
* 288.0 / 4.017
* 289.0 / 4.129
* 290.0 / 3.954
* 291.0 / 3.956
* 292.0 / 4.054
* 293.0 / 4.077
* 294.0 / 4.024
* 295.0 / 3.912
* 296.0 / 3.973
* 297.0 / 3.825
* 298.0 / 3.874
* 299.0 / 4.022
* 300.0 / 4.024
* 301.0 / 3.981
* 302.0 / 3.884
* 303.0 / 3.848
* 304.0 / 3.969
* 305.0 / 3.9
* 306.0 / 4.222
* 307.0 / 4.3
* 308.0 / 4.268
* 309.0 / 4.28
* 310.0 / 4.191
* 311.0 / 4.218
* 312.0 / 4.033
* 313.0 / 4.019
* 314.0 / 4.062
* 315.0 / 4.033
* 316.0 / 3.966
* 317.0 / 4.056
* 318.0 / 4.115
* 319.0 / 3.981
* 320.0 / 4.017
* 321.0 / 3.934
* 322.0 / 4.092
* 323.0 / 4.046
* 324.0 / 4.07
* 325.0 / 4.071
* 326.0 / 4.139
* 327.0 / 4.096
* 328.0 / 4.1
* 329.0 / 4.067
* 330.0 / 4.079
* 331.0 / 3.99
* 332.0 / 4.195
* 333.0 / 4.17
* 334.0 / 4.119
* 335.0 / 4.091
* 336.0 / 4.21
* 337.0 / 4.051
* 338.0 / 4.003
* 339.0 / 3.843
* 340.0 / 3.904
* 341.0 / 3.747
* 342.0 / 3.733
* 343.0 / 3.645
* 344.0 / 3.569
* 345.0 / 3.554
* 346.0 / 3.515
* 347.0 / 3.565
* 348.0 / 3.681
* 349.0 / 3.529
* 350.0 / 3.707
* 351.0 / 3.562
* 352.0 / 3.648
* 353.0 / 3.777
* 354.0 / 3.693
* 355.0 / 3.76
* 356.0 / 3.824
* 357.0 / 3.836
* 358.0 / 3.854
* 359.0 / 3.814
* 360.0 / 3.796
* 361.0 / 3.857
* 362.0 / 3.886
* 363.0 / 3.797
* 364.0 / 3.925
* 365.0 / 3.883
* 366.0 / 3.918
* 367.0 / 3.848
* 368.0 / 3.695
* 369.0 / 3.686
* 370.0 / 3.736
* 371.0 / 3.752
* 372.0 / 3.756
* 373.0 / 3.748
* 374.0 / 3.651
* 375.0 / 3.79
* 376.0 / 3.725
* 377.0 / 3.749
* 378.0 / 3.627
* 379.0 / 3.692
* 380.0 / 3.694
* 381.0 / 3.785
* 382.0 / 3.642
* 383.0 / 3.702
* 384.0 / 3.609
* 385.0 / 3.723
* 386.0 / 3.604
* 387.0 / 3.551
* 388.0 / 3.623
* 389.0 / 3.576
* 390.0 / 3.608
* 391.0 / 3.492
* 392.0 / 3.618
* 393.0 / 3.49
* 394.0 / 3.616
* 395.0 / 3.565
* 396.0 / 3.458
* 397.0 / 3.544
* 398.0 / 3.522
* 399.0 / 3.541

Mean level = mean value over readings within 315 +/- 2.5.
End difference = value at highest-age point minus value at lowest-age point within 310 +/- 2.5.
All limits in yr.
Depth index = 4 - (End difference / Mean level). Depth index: 4.06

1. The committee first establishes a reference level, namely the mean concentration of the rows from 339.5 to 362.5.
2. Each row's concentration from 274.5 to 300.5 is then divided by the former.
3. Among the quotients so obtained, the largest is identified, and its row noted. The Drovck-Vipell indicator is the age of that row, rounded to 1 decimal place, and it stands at 282.0 yr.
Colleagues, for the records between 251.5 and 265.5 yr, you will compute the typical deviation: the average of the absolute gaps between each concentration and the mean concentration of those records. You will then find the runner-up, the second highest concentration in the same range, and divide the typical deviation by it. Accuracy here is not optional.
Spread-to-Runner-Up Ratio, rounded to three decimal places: 0.017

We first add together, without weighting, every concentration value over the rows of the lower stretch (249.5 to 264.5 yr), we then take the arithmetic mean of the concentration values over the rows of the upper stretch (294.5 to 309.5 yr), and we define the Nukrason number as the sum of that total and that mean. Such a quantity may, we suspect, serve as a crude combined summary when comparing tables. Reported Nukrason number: 65.5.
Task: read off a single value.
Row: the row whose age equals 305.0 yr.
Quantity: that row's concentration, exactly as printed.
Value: 3.9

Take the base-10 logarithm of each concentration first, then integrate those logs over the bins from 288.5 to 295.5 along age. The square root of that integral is 2.06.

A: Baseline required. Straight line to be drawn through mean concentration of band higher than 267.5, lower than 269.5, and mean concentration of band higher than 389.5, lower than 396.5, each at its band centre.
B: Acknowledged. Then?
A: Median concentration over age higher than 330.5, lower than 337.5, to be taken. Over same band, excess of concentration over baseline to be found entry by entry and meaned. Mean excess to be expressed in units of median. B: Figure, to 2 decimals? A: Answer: 0.09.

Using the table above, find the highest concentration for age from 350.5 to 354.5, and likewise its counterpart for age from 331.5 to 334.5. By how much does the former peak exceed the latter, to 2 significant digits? -0.42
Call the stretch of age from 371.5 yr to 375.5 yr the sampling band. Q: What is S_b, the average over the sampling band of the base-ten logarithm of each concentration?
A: 0.57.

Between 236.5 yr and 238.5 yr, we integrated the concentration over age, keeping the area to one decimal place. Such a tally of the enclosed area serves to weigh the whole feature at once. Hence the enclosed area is 7.2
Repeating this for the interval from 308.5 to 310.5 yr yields 8.5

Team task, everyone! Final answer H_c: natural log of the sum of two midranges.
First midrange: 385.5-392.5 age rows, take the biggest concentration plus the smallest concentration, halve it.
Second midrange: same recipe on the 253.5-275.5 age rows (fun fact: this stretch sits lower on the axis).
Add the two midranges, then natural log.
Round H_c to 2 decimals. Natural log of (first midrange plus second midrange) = 2.03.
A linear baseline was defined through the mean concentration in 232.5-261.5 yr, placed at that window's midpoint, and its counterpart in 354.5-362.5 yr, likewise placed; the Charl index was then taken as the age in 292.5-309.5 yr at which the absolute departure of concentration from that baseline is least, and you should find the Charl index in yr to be 302.0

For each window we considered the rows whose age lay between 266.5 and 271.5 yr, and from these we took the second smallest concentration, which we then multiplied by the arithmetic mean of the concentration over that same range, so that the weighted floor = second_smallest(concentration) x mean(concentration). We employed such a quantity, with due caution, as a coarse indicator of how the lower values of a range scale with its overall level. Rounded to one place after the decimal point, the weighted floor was 15.5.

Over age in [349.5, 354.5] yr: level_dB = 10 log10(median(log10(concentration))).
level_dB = -2.46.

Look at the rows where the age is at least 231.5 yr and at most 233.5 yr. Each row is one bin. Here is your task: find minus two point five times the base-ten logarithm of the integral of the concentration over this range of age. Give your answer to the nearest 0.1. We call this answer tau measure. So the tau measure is -2.0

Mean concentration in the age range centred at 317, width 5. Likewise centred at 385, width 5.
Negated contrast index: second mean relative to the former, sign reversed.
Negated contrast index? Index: -0.90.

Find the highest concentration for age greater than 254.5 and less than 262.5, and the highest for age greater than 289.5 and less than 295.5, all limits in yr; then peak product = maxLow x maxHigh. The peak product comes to 17.1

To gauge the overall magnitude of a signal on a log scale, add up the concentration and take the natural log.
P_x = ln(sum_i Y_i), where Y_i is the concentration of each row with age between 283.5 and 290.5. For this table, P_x 3.37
